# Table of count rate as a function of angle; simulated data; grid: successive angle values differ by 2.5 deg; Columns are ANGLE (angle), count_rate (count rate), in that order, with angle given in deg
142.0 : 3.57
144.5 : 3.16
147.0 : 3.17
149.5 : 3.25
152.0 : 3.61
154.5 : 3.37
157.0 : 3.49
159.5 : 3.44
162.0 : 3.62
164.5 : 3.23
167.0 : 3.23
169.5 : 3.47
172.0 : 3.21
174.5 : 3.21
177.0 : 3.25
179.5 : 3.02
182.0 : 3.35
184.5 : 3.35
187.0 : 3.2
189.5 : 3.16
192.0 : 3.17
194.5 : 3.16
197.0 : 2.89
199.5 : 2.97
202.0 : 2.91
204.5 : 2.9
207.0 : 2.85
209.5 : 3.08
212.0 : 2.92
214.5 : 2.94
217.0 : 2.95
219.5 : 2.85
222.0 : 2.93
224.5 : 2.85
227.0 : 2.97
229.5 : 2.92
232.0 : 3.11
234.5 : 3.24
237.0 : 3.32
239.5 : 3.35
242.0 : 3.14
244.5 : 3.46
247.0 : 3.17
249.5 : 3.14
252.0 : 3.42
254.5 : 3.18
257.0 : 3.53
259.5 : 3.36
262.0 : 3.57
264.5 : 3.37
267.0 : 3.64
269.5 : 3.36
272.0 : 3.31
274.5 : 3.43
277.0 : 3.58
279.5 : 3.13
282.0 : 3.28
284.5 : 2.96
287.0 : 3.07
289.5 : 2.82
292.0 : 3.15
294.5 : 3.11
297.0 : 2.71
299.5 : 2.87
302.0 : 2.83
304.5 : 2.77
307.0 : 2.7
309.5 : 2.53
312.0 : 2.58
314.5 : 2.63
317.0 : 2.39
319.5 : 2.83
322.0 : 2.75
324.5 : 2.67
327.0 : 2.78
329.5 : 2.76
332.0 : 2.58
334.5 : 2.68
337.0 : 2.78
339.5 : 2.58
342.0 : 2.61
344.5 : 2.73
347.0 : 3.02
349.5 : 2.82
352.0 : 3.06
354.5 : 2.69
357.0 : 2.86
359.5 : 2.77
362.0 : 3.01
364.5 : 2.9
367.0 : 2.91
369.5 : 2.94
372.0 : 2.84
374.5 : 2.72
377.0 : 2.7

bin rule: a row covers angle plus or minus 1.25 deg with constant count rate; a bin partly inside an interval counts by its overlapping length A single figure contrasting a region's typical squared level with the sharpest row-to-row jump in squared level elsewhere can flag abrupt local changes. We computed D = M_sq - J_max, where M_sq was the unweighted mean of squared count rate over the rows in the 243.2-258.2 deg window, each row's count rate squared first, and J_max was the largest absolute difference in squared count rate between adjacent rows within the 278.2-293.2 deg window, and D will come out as 9.0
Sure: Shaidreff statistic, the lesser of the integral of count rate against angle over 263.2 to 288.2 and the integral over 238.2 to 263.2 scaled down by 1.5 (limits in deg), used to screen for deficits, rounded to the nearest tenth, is 55.5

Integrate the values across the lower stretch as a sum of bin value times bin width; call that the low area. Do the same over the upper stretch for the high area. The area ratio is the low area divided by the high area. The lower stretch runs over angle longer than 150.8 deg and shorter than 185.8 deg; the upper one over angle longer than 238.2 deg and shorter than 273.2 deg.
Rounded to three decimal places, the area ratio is 0.997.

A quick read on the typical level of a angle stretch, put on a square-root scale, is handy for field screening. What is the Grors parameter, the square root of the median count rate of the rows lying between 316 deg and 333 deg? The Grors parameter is 1.66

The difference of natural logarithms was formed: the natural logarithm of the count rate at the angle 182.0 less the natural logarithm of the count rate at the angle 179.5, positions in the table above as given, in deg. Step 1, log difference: 0.10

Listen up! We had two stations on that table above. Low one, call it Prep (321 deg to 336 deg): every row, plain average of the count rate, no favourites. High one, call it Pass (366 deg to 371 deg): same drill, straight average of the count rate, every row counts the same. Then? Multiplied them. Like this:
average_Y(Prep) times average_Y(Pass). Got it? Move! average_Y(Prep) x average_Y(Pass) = 7.9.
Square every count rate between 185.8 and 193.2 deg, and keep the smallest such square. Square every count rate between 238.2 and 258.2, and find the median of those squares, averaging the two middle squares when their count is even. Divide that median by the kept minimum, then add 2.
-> 3.07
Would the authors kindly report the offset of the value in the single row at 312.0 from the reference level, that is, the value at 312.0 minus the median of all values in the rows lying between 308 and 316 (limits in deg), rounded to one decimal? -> 0.0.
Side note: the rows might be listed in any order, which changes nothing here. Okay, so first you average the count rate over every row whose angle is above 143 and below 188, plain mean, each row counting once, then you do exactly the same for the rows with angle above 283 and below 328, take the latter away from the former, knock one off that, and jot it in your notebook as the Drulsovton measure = -0.47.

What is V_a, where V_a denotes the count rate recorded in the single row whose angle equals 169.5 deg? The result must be 3.47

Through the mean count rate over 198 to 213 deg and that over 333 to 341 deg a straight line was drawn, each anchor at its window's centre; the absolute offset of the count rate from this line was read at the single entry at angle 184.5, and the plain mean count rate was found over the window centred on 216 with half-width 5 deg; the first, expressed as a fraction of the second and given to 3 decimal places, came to 0.127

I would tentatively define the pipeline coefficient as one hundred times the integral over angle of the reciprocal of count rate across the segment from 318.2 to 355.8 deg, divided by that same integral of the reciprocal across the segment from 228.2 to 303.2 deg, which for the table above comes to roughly 58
